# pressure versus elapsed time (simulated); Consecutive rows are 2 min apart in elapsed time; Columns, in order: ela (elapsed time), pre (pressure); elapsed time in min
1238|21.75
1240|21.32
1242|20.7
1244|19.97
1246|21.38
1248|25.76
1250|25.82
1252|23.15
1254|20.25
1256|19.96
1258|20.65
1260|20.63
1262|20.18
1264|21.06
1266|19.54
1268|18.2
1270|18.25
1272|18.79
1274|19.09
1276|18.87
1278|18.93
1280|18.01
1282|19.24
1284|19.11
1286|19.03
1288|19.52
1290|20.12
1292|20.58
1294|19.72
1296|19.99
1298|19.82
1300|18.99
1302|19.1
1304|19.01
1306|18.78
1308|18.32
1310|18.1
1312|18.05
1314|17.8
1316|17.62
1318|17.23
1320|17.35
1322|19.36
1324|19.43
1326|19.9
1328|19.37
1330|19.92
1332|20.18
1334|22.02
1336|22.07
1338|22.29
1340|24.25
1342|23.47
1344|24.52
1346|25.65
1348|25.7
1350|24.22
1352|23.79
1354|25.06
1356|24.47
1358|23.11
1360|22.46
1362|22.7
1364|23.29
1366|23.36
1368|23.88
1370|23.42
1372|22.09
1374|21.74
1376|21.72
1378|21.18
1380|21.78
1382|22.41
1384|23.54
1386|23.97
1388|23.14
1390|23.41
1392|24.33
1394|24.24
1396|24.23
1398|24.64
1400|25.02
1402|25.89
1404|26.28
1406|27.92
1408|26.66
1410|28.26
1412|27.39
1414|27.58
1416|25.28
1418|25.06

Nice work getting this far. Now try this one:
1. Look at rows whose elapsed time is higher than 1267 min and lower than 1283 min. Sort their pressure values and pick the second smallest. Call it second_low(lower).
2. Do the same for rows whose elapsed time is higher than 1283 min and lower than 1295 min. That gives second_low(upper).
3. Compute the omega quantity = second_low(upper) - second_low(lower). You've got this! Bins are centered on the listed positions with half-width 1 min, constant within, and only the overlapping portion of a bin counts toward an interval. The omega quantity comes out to 0.9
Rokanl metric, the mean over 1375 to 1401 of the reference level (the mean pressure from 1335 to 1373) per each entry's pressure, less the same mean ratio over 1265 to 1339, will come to -0.22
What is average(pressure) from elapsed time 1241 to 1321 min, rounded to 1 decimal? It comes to 19.7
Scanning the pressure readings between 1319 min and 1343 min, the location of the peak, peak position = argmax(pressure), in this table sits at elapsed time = 1340 min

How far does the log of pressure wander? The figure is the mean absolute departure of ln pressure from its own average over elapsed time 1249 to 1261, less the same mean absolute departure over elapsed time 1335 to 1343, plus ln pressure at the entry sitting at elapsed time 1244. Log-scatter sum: 3.04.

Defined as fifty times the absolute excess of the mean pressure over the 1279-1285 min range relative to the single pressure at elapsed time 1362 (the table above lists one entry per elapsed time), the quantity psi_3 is 196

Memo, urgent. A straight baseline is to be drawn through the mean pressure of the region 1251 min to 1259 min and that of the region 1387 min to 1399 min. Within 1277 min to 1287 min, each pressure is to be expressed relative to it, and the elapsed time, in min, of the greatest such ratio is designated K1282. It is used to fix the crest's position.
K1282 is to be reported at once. 1282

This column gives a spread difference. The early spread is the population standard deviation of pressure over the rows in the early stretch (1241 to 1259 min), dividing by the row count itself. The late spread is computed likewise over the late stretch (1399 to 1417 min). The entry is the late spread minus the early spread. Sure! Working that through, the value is -1.1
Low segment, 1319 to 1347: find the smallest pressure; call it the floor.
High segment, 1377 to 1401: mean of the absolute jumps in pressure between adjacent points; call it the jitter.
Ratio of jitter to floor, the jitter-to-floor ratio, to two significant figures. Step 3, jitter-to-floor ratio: 0.030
